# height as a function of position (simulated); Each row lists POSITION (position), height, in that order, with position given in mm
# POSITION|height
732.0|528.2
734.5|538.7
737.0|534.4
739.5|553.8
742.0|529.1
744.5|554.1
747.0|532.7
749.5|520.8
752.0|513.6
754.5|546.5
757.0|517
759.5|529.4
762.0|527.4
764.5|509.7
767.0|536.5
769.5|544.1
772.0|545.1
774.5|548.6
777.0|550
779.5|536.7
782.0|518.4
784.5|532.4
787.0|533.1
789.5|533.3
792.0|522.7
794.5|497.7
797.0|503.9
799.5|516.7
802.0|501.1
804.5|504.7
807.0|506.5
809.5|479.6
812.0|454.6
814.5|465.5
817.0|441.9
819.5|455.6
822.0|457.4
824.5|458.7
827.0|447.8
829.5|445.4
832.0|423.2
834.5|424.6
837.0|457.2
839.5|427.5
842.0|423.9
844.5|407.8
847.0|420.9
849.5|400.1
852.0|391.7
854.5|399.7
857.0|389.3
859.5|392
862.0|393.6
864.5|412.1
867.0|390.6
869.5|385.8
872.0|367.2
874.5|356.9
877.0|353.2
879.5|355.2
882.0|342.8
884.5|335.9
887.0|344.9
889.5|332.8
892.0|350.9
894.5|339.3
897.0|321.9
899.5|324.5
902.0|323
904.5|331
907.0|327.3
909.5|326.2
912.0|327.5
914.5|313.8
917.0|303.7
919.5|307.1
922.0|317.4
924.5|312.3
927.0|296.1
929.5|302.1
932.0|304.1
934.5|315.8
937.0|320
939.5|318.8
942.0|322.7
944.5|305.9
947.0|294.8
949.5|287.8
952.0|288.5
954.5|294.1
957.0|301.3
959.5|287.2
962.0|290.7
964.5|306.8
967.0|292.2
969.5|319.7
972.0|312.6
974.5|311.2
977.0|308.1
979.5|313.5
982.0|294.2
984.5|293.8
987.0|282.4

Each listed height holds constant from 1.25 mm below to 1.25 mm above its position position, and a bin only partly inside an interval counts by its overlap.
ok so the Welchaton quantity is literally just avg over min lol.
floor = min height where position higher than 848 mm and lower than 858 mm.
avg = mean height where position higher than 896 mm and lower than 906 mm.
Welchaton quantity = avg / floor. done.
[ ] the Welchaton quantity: 0.84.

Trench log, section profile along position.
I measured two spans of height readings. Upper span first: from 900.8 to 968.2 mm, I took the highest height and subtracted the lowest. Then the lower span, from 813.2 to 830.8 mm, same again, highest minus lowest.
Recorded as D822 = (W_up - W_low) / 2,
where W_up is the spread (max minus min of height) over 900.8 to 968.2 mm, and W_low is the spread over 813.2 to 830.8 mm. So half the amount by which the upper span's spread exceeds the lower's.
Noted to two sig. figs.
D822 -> 10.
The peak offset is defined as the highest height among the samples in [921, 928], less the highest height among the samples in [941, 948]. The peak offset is -5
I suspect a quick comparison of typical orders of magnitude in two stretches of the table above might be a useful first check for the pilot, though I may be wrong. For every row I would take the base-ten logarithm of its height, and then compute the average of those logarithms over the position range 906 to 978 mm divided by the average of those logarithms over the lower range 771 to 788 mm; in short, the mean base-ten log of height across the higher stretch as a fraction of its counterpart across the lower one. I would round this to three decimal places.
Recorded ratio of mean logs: 0.911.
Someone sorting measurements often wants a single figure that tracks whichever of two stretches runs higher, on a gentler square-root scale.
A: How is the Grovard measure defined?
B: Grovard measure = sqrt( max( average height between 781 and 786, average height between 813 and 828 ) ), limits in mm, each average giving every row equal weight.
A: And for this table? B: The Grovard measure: 22.9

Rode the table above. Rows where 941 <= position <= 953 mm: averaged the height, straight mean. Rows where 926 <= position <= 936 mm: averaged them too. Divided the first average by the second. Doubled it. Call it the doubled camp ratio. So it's 2.0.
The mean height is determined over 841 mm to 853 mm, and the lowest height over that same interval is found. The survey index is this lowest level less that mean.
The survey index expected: -17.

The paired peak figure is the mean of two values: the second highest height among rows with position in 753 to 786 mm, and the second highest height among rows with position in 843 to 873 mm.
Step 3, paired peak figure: 480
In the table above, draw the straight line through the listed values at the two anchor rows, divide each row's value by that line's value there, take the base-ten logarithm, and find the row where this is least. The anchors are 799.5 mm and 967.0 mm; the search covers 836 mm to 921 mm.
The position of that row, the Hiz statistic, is 897.0 mm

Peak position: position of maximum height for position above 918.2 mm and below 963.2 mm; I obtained 942.0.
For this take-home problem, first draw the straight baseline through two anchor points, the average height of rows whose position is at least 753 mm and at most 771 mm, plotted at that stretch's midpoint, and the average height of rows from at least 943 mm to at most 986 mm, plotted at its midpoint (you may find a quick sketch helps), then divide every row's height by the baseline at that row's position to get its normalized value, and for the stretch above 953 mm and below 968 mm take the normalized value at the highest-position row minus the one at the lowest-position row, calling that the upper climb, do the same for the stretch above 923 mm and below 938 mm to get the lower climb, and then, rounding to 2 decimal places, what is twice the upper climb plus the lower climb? 0.14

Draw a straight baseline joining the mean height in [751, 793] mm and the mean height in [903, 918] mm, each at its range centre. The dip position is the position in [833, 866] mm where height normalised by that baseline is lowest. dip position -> 852.0 mm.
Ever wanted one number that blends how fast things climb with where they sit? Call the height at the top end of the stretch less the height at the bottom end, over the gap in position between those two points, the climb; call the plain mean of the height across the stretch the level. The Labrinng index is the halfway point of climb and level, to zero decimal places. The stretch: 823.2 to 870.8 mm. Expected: 207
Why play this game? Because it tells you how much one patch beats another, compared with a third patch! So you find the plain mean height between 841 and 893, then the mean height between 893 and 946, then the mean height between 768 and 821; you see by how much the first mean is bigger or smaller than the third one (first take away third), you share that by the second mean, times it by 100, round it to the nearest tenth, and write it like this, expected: -41.2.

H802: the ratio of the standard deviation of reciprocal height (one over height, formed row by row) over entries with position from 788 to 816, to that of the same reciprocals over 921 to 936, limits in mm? 1.1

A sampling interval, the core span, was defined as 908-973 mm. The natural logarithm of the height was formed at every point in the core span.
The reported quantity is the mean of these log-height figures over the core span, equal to 5.7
